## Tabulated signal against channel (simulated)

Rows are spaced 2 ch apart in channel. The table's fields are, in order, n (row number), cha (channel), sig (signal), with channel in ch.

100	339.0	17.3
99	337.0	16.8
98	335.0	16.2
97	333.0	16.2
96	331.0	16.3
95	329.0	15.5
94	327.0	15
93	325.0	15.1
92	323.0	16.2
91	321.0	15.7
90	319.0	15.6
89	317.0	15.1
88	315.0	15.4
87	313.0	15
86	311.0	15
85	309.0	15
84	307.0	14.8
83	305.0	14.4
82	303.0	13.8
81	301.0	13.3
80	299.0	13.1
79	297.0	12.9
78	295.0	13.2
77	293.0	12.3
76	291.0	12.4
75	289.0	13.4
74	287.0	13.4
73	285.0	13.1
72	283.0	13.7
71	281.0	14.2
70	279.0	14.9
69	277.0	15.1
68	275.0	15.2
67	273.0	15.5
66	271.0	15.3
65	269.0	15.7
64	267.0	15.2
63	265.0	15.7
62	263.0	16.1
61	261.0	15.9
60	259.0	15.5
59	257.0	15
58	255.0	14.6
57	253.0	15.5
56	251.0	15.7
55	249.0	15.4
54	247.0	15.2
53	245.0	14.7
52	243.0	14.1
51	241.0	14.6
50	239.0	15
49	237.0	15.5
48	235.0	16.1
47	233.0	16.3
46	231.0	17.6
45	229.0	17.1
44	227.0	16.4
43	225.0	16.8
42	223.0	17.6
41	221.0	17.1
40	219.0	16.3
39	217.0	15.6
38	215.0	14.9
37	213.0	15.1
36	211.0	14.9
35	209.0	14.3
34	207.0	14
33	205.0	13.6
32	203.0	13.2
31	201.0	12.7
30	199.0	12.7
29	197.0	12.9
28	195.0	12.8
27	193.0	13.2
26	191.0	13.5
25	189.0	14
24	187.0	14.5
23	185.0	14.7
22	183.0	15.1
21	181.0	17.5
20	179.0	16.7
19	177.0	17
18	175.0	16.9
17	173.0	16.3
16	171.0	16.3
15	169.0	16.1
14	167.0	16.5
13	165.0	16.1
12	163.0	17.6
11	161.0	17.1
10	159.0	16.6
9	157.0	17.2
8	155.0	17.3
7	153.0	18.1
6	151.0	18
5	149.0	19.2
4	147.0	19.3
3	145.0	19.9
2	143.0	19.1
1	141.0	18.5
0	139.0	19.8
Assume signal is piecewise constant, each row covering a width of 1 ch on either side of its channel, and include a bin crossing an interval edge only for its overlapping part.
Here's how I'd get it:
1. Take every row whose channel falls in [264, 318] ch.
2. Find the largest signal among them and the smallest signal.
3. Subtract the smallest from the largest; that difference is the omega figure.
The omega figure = 3.4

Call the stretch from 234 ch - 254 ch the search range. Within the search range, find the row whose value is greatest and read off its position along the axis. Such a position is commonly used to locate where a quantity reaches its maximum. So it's 235.0 ch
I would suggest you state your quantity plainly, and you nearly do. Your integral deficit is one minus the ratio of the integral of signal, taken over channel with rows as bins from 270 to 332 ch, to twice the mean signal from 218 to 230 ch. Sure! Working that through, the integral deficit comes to -26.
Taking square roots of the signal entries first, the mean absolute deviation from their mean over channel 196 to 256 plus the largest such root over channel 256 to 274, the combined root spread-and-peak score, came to 4.15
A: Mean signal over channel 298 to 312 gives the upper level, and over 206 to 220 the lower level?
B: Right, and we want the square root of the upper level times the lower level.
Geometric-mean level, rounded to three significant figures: 14.6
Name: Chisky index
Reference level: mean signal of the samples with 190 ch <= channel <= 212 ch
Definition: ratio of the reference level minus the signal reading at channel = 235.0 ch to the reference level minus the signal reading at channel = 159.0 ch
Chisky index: 0.8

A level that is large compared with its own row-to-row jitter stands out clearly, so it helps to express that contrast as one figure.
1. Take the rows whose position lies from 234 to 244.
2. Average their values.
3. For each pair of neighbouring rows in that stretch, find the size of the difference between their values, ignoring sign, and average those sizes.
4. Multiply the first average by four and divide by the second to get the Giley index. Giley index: 120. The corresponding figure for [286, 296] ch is 104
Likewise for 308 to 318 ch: 345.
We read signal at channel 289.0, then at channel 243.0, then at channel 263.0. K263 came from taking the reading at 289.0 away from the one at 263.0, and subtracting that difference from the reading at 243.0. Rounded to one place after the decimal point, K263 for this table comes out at 11.4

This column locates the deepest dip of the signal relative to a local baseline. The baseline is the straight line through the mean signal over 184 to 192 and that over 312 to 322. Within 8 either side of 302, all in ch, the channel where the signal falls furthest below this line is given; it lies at 297.0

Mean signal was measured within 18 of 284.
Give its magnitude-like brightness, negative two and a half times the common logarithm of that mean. -2.86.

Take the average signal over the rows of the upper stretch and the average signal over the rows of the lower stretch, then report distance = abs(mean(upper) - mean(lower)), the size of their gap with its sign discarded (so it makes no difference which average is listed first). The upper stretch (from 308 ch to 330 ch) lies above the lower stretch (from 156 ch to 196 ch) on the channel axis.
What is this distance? 0.46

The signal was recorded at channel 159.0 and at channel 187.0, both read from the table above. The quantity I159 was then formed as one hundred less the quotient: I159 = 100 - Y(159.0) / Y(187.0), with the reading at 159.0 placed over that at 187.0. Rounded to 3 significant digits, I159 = 98.9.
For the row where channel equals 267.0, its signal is 15.2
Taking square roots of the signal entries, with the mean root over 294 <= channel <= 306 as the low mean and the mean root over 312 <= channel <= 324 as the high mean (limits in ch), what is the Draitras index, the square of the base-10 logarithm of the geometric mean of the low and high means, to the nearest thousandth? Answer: 0.336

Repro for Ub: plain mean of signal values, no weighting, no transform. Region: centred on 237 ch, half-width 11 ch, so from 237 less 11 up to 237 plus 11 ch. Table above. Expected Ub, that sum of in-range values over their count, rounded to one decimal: 15.7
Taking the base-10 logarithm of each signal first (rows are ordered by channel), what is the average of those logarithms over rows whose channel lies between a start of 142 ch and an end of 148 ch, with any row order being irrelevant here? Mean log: 1.29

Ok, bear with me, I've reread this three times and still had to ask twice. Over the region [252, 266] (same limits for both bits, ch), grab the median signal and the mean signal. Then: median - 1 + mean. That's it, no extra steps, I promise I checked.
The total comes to 30.0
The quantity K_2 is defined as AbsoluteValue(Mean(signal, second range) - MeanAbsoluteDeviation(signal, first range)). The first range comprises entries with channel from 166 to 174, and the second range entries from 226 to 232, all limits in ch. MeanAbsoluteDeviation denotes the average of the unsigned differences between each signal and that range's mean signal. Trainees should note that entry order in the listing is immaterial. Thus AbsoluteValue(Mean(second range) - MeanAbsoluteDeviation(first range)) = 16.93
